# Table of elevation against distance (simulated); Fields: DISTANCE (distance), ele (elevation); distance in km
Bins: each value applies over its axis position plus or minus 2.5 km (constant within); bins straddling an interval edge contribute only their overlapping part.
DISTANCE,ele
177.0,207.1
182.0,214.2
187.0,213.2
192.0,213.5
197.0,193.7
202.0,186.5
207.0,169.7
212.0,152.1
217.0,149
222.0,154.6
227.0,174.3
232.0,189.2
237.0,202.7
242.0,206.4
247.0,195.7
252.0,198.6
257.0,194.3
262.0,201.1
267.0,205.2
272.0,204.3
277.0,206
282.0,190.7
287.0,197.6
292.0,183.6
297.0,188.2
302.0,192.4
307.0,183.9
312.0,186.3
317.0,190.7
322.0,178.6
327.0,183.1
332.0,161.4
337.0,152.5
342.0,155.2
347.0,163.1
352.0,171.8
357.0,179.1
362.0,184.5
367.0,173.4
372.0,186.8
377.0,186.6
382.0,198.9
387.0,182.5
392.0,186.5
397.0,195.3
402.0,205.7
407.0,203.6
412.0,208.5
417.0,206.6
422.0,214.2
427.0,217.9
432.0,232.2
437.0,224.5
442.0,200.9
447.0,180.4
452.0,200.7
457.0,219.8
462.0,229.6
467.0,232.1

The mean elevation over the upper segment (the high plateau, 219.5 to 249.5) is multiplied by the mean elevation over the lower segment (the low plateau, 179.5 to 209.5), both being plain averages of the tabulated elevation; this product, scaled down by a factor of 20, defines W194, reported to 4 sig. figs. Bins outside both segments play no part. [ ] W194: 1857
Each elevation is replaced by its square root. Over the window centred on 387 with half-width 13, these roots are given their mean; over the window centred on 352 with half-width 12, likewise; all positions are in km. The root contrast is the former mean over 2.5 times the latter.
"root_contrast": 0.42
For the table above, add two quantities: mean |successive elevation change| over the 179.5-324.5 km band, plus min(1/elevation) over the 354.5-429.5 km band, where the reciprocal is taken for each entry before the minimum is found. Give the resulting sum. 8.1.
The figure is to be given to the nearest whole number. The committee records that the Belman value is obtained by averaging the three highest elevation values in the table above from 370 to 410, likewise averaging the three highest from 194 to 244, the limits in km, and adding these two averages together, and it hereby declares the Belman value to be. 404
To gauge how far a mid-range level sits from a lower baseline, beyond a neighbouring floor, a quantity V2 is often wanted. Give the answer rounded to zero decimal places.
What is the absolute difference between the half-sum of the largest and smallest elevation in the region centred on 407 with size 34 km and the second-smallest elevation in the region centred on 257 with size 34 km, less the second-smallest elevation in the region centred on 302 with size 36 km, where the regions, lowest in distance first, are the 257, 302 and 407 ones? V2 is -179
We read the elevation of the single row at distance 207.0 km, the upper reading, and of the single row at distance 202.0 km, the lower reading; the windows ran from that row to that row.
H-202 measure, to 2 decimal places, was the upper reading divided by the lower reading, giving 0.91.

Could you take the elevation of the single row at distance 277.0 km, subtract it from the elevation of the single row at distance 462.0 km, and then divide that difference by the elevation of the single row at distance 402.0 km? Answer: 0.11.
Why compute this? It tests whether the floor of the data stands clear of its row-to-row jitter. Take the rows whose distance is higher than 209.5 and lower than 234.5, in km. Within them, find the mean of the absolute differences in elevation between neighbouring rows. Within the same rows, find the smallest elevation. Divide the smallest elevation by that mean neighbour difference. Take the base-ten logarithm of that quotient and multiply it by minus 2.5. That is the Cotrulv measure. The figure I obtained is -2.8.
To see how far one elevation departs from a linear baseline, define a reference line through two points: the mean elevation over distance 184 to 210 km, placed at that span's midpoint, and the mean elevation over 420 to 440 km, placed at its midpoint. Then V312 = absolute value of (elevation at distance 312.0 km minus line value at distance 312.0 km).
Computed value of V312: 22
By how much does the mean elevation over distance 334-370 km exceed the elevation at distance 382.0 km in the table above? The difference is -30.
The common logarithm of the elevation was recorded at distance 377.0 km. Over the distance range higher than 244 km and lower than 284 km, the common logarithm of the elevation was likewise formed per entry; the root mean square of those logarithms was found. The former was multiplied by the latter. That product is 5.22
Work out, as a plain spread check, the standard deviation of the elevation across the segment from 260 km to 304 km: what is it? 8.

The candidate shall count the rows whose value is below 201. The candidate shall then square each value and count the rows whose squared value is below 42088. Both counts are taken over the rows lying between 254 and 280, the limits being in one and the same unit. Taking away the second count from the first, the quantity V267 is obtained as -2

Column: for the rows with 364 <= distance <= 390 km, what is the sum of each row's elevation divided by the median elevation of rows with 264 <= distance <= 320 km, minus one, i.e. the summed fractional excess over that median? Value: -0.13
